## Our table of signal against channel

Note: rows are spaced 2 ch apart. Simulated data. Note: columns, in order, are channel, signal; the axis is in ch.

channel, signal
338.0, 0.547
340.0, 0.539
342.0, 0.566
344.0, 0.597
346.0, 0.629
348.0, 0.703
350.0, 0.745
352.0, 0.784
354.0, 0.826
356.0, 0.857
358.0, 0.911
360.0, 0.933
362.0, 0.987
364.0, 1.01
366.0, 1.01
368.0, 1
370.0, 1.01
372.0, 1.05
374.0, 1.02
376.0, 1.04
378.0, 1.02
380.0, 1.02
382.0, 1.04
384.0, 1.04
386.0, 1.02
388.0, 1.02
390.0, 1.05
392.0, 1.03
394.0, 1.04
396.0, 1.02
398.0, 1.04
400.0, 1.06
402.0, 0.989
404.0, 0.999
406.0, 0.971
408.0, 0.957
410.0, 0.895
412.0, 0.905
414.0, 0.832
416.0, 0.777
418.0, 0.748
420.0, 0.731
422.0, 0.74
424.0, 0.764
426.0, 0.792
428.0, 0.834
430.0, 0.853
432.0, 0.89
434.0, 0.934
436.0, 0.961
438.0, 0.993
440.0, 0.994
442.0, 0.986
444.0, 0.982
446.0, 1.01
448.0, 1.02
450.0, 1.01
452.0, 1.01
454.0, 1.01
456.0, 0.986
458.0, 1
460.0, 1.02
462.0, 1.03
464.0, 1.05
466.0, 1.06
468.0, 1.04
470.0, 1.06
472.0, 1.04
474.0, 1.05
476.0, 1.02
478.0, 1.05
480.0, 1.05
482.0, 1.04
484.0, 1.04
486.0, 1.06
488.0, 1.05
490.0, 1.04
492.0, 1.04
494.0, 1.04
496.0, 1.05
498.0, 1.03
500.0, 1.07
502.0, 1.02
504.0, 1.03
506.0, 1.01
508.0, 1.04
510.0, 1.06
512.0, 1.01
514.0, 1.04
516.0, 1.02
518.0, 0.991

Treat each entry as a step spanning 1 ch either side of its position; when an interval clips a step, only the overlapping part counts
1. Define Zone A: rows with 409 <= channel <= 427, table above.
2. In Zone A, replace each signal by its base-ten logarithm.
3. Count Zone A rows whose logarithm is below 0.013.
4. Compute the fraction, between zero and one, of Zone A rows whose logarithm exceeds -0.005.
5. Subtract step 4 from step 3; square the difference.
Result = 81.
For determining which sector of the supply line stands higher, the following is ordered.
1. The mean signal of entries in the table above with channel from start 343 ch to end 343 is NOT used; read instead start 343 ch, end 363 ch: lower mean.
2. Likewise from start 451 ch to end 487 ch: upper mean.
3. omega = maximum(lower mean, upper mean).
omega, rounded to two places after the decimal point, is 1.03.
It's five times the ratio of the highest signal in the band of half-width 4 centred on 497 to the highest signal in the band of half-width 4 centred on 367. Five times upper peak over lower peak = 5.30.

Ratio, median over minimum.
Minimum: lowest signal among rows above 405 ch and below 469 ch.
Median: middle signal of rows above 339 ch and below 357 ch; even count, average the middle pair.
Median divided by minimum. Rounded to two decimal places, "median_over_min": 0.96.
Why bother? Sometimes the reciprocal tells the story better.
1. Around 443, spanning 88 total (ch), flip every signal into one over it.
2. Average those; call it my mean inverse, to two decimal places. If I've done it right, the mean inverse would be 1.05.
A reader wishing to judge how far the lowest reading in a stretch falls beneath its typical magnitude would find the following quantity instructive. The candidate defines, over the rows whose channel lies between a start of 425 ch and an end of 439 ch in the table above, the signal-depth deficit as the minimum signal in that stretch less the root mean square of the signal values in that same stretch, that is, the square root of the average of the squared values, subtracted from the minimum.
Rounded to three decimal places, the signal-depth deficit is -0.104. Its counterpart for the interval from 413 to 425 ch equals -0.035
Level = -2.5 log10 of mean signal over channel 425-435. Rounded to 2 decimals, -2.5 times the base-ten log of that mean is 0.16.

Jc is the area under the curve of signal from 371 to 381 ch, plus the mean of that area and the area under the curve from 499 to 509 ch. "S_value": 21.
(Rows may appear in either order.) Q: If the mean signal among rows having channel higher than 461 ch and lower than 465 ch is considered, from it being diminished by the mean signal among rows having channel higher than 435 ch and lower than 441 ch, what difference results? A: 0.06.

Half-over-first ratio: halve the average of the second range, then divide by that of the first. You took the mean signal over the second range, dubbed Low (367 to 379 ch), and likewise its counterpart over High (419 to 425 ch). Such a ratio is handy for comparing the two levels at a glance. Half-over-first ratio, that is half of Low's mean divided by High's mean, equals 0.69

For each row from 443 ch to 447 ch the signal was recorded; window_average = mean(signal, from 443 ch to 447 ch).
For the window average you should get 1.00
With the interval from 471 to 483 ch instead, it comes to 1.04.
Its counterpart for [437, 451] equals 1.00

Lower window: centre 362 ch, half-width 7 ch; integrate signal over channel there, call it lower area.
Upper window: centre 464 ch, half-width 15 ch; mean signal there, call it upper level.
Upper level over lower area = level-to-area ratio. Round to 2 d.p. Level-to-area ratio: 0.08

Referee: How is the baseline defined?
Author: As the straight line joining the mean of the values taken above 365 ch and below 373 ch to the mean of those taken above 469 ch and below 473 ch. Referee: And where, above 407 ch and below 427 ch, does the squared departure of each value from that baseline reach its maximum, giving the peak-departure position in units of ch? 420.0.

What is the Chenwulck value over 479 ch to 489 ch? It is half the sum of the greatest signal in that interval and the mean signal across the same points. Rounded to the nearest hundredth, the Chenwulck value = 1.05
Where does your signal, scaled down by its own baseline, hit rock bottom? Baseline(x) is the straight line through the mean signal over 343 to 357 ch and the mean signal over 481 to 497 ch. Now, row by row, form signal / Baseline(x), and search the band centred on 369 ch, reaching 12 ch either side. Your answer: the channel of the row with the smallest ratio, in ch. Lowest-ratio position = 358.0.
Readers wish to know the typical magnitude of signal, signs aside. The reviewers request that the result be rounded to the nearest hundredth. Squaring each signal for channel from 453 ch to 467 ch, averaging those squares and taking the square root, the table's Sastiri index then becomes 1.02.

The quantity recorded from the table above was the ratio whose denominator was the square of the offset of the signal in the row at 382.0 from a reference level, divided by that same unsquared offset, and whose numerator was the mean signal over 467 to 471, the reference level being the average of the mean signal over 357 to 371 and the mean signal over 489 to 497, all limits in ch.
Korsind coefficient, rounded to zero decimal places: 37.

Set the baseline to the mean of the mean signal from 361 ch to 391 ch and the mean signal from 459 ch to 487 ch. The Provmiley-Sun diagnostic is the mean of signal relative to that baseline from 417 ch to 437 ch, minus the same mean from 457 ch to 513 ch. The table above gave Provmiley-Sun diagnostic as -0.21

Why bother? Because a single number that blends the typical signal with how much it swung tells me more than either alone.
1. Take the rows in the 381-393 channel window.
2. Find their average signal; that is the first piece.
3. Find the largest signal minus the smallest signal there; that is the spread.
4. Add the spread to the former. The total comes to 1.063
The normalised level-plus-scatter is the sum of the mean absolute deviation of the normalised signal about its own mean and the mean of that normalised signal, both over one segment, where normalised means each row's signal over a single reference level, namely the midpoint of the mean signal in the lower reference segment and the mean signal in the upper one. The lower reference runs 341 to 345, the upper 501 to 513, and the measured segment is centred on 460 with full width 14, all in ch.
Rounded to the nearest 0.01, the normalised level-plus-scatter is 1.30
